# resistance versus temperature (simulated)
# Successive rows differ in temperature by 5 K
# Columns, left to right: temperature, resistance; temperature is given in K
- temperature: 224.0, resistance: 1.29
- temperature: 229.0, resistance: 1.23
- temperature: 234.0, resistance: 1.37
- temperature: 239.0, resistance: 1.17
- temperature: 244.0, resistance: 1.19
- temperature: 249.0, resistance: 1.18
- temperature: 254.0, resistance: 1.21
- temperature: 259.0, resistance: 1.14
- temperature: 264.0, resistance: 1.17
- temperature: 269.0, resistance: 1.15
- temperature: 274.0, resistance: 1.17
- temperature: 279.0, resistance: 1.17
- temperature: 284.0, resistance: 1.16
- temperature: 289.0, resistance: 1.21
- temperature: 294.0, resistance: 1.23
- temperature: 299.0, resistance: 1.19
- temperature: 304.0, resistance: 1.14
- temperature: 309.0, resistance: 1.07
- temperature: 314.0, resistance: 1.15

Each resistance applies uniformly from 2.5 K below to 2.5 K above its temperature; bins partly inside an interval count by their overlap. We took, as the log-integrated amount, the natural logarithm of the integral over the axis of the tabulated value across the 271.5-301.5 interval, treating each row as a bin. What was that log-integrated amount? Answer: 3.6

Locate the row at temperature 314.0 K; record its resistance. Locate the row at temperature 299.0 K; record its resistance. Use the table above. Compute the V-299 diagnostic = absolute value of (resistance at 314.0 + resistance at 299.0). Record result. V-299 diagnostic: 2.34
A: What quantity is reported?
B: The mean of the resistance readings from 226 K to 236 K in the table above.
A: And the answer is 1.30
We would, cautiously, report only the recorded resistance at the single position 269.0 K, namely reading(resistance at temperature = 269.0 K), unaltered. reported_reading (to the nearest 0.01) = 1.15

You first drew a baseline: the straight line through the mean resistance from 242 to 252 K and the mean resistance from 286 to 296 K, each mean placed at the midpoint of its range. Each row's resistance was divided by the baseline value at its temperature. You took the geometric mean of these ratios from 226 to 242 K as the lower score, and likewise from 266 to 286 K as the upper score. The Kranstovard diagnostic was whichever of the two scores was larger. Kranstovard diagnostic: 1.07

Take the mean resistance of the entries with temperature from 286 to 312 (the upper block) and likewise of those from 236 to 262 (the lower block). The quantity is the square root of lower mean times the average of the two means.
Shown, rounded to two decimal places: 1.18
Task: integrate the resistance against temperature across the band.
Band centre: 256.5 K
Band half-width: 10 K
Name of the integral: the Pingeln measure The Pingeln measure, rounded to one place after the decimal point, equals 23.5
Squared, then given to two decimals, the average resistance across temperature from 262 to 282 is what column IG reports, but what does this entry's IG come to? 1.36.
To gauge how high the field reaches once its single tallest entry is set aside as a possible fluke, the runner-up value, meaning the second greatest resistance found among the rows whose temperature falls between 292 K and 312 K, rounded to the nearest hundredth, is 1.19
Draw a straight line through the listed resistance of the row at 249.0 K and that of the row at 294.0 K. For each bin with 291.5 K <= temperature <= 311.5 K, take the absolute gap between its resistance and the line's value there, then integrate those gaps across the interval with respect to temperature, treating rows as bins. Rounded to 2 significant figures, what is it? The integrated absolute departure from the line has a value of 1.6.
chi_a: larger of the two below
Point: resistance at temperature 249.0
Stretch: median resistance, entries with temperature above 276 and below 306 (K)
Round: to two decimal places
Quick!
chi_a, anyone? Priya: 1.18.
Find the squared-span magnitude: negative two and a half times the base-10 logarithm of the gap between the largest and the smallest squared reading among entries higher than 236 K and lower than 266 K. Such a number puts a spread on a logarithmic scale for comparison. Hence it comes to 2.0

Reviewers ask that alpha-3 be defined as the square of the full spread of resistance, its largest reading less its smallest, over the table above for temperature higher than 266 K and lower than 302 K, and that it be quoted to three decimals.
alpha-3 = 0.006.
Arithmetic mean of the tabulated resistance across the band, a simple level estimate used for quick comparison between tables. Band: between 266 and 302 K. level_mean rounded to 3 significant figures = 1.18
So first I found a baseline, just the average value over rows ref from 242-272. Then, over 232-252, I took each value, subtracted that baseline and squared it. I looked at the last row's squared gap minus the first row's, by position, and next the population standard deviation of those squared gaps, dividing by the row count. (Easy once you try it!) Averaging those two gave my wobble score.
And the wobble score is -0.0110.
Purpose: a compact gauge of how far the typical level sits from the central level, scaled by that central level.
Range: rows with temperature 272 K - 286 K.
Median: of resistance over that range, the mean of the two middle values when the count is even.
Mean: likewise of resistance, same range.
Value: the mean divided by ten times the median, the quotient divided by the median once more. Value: 0.0852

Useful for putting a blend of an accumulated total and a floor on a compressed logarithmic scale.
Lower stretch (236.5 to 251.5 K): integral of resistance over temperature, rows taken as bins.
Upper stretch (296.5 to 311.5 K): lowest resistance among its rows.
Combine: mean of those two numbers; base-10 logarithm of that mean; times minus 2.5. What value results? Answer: -2.43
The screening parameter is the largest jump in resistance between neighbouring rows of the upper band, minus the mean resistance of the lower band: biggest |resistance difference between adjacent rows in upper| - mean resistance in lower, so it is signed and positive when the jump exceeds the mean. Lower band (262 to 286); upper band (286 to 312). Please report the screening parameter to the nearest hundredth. -1.09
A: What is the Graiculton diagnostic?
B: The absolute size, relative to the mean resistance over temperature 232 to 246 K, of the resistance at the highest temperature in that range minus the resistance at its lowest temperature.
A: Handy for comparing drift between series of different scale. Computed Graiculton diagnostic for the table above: 0.145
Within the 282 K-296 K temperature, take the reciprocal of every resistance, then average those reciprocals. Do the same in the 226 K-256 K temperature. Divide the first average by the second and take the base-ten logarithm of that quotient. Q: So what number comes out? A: 0.008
